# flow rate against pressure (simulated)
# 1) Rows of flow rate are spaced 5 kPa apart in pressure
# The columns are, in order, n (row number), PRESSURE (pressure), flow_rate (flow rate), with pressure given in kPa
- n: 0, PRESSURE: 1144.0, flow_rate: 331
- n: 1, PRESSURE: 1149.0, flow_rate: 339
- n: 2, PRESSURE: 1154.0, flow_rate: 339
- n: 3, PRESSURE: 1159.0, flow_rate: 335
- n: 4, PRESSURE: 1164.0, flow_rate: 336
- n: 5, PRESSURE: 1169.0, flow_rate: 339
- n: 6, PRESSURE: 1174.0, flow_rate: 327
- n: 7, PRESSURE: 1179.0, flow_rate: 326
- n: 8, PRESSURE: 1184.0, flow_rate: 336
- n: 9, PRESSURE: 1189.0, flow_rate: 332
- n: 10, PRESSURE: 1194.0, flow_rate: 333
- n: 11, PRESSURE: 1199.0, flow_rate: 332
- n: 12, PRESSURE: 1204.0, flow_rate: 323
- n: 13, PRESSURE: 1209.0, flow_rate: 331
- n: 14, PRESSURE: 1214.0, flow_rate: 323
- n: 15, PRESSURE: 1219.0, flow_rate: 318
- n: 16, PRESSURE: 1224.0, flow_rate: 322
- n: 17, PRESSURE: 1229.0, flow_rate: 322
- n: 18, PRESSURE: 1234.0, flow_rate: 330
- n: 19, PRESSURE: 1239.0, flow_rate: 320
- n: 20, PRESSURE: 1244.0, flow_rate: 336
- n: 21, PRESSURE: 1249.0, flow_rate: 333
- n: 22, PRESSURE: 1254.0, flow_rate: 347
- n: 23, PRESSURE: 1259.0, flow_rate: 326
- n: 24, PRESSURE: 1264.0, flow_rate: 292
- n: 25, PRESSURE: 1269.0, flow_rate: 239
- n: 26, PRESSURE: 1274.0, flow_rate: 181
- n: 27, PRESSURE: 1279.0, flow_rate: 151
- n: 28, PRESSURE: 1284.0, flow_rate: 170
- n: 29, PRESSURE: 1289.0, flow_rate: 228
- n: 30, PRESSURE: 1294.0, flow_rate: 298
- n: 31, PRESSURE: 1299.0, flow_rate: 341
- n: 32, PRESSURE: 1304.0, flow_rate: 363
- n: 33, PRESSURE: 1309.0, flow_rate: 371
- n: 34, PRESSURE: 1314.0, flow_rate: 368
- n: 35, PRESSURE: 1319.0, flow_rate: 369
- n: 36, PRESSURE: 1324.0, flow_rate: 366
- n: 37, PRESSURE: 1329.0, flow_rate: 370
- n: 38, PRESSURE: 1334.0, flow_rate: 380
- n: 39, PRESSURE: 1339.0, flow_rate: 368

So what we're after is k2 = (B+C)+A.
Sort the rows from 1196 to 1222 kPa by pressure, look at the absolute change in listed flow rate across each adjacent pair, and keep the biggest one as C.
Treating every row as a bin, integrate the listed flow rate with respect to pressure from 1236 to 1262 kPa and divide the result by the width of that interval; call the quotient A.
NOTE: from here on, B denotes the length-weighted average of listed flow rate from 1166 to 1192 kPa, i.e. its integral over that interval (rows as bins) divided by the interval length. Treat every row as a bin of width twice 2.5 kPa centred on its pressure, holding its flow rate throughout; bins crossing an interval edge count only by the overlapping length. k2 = 673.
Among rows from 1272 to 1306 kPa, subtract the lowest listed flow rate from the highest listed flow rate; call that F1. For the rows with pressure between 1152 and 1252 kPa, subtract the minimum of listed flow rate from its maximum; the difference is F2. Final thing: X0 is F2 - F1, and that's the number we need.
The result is -191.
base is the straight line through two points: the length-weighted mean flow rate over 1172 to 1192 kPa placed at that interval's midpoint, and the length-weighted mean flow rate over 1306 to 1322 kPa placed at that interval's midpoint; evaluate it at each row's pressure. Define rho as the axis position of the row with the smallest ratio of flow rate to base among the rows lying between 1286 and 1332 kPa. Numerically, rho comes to 1289.0 kPa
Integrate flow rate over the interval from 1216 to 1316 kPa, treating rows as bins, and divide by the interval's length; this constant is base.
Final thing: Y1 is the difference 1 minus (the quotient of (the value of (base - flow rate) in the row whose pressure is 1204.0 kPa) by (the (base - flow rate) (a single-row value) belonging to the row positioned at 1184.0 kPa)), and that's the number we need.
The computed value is 0.3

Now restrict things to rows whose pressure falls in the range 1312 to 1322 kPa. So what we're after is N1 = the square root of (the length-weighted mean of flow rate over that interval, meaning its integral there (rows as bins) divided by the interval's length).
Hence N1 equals 19.2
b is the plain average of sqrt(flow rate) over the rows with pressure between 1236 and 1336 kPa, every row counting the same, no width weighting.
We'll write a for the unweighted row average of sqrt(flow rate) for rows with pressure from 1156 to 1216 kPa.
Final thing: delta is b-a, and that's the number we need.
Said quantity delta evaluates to -0.8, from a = 18.2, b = 17.4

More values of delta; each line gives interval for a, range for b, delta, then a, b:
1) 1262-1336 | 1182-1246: 1.0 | 17.1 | 18.1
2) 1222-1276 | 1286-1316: 0.7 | 17.4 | 18.1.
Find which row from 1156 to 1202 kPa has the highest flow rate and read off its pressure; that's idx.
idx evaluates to 1169.0 kPa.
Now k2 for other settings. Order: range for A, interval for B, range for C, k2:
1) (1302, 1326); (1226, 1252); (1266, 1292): 754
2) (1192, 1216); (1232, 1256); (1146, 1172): 665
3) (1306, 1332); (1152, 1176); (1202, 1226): 712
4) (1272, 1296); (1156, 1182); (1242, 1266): 571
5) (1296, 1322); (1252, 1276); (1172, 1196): 649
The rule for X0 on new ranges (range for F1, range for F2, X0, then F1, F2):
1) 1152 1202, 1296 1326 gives 17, 13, 30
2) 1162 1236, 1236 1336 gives 208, 21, 229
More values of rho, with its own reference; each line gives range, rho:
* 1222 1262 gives 1239.0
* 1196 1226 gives 1219.0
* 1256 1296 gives 1279.0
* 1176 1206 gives 1204.0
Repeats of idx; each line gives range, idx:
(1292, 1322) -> 1309.0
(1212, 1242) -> 1234.0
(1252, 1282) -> 1254.0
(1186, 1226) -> 1194.0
